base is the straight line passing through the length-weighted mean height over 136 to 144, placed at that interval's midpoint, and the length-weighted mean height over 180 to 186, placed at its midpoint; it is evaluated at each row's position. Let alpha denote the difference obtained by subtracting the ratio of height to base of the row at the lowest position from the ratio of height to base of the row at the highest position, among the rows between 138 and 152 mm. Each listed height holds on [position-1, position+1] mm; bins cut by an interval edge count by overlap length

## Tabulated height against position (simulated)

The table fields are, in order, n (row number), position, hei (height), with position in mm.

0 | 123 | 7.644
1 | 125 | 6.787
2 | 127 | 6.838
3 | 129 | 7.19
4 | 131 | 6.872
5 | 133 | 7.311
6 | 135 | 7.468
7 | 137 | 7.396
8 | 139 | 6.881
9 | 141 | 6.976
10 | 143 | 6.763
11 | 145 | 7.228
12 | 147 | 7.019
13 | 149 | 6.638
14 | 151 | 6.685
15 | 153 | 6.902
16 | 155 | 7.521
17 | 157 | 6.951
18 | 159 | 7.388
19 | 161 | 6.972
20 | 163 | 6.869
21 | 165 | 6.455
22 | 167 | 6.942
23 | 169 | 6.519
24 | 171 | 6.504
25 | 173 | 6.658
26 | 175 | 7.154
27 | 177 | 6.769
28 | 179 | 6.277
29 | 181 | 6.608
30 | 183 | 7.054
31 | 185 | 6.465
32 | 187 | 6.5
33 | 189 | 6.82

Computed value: -0.02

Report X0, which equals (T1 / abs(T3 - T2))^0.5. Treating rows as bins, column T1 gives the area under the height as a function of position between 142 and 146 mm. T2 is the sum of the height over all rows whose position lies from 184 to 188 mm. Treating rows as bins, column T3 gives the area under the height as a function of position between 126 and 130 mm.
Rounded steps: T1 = 28.0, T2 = 13.0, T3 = 28.1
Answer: 1.36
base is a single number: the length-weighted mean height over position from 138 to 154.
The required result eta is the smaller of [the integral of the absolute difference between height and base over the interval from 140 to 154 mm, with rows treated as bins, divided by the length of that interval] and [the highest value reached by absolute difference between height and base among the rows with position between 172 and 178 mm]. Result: 0.16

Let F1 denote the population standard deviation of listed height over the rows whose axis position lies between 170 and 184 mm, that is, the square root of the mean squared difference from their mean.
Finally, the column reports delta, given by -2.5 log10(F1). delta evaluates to 1.37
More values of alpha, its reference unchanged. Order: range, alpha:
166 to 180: -0.09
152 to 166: -0.05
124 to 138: 0.10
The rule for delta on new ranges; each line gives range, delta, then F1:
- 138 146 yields 1.92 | 0.17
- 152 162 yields 1.48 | 0.26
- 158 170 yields 1.27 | 0.31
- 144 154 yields 1.66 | 0.22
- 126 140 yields 1.51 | 0.25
